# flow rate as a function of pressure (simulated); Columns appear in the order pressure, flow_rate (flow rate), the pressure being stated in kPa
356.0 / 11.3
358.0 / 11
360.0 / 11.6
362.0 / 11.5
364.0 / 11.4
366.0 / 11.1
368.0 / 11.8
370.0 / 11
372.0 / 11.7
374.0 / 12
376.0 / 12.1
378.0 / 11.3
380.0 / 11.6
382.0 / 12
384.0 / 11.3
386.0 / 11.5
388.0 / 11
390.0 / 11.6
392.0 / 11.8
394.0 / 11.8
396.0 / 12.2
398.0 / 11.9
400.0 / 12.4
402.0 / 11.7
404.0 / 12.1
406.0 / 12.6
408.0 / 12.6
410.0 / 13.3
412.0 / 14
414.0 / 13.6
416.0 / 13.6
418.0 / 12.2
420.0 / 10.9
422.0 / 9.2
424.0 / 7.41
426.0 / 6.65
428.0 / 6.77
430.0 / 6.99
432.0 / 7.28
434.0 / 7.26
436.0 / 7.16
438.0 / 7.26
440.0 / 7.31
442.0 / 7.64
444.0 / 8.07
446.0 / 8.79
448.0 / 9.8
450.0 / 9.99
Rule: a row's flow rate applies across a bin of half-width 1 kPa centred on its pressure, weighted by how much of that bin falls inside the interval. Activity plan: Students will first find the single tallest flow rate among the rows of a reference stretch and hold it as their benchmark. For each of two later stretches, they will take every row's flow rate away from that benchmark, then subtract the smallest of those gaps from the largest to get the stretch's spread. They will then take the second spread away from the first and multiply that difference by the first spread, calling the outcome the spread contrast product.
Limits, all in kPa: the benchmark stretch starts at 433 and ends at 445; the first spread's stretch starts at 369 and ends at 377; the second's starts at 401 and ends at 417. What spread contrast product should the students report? -1.3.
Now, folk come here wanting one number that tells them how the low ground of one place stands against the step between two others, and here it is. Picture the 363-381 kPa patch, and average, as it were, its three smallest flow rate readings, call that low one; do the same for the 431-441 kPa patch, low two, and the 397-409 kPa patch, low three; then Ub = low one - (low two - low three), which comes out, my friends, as 15.8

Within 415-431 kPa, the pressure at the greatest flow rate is 416.0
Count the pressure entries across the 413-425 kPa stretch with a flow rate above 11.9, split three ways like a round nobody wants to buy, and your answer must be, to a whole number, 1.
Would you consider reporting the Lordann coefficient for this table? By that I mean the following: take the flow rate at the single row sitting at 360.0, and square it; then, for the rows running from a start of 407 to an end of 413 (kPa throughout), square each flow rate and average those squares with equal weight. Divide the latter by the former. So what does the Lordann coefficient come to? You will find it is 1.32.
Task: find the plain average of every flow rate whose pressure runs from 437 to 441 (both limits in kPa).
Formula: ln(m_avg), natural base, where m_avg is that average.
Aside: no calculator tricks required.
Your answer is 1.99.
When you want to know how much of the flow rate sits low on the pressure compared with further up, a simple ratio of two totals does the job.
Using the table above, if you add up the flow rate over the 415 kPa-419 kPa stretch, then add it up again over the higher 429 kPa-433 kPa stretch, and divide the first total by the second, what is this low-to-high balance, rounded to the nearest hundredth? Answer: 1.81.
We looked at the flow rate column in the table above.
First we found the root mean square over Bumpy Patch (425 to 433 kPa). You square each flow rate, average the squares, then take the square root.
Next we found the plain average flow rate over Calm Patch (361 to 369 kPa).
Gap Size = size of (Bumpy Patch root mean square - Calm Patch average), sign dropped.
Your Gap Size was 5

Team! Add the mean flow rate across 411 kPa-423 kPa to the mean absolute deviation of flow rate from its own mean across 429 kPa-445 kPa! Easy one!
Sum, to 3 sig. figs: 12.5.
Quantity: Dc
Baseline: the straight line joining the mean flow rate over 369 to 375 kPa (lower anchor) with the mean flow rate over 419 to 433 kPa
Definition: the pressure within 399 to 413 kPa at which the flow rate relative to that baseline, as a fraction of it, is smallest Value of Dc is 402.0 kPa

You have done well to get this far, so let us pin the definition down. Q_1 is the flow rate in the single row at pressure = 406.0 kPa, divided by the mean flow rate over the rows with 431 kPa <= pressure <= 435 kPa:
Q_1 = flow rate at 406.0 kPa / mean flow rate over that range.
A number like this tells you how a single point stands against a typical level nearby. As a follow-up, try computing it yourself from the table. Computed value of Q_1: 1.7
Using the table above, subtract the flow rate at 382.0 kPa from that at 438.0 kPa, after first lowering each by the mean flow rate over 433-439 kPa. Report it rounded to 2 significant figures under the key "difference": -4.7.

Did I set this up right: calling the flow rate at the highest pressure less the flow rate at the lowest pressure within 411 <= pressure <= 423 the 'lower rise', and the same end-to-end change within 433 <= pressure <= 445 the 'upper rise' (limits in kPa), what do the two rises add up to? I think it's -4.0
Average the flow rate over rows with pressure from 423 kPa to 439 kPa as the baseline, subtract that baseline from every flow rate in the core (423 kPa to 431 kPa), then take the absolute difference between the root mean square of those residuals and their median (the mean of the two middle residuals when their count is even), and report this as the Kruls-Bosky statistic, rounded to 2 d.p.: 0.54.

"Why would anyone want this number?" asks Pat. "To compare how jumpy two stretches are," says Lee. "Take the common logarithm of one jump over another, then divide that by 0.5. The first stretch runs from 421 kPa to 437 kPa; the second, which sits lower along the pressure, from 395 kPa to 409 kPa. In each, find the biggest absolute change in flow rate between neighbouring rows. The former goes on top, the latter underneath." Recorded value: 0.82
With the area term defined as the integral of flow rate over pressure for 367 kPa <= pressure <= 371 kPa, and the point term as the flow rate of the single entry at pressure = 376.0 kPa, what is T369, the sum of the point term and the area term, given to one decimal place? 57.7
